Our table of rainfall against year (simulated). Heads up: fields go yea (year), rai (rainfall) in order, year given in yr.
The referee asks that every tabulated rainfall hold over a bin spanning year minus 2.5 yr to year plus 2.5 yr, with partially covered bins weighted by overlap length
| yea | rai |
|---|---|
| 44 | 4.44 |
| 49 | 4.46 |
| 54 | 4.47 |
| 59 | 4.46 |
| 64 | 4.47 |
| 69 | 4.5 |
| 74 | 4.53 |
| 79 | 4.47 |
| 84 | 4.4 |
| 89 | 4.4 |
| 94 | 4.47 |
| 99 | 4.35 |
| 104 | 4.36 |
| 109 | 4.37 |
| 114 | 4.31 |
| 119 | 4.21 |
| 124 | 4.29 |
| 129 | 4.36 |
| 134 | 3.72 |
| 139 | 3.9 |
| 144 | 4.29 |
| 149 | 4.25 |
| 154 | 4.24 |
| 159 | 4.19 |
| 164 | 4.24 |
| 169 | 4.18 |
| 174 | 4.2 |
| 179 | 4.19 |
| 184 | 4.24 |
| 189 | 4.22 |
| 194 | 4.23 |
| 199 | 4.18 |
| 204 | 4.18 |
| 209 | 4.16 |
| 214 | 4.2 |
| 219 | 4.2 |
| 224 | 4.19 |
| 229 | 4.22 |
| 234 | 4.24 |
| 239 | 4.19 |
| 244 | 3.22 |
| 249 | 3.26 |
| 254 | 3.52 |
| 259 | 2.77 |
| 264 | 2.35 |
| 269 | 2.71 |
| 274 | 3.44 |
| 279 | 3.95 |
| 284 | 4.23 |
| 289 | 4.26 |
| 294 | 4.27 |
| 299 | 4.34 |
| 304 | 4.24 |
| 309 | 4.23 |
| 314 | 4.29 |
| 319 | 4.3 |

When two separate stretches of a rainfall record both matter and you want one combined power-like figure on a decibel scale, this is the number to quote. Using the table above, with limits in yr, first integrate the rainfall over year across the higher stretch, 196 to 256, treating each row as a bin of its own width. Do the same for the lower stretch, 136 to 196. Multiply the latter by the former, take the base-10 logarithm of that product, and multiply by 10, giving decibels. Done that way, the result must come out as 47.8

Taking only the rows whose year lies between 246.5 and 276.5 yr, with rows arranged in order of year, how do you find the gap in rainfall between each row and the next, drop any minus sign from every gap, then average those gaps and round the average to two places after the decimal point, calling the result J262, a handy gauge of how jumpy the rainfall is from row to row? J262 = 0.50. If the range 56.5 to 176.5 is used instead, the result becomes 0.09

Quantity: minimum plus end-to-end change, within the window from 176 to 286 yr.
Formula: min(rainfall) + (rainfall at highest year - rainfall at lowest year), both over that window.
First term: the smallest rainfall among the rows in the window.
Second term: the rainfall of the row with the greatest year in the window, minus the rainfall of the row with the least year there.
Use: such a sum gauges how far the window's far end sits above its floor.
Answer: 2.39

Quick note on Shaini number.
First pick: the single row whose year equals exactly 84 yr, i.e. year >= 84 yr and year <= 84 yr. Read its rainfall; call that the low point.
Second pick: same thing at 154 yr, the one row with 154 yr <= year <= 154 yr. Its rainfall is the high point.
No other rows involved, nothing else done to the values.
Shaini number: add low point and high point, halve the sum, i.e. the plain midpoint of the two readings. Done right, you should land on 4.32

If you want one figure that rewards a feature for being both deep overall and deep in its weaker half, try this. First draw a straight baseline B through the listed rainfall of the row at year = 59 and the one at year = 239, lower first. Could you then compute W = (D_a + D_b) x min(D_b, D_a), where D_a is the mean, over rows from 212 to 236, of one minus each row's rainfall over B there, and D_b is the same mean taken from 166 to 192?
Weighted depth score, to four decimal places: 0.0000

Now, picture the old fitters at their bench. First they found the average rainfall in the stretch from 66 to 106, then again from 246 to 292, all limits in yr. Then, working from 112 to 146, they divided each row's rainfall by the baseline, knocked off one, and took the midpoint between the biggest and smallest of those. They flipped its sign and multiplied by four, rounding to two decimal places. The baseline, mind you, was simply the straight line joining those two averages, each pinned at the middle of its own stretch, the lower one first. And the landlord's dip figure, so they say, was 0.12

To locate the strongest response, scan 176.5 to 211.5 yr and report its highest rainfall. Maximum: 4.24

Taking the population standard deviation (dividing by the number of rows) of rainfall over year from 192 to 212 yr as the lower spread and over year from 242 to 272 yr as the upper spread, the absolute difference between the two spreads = 0.37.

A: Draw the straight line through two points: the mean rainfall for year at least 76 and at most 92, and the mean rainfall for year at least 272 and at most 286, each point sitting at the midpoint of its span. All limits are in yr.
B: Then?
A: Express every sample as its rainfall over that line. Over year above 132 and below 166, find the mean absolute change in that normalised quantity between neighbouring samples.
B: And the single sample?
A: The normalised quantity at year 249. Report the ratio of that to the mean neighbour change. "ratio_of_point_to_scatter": 29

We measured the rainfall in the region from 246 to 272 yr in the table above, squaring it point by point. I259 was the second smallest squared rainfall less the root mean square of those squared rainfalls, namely -1.71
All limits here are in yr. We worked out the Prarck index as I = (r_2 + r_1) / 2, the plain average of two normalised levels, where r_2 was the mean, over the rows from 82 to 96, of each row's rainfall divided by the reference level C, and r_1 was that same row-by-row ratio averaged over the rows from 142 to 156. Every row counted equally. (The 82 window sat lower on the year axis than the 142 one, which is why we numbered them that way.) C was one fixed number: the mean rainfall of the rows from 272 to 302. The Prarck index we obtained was 1.06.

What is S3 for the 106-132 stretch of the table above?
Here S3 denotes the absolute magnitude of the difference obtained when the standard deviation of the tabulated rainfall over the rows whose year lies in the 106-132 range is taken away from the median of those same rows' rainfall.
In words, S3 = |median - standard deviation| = 4.25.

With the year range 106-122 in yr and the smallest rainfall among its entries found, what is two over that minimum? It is 0.475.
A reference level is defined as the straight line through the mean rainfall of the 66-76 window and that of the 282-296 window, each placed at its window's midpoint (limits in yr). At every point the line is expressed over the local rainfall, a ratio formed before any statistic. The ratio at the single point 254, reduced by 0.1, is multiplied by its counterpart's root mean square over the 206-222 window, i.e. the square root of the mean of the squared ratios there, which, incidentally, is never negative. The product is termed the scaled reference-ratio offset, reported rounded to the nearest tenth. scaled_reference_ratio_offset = 1.2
